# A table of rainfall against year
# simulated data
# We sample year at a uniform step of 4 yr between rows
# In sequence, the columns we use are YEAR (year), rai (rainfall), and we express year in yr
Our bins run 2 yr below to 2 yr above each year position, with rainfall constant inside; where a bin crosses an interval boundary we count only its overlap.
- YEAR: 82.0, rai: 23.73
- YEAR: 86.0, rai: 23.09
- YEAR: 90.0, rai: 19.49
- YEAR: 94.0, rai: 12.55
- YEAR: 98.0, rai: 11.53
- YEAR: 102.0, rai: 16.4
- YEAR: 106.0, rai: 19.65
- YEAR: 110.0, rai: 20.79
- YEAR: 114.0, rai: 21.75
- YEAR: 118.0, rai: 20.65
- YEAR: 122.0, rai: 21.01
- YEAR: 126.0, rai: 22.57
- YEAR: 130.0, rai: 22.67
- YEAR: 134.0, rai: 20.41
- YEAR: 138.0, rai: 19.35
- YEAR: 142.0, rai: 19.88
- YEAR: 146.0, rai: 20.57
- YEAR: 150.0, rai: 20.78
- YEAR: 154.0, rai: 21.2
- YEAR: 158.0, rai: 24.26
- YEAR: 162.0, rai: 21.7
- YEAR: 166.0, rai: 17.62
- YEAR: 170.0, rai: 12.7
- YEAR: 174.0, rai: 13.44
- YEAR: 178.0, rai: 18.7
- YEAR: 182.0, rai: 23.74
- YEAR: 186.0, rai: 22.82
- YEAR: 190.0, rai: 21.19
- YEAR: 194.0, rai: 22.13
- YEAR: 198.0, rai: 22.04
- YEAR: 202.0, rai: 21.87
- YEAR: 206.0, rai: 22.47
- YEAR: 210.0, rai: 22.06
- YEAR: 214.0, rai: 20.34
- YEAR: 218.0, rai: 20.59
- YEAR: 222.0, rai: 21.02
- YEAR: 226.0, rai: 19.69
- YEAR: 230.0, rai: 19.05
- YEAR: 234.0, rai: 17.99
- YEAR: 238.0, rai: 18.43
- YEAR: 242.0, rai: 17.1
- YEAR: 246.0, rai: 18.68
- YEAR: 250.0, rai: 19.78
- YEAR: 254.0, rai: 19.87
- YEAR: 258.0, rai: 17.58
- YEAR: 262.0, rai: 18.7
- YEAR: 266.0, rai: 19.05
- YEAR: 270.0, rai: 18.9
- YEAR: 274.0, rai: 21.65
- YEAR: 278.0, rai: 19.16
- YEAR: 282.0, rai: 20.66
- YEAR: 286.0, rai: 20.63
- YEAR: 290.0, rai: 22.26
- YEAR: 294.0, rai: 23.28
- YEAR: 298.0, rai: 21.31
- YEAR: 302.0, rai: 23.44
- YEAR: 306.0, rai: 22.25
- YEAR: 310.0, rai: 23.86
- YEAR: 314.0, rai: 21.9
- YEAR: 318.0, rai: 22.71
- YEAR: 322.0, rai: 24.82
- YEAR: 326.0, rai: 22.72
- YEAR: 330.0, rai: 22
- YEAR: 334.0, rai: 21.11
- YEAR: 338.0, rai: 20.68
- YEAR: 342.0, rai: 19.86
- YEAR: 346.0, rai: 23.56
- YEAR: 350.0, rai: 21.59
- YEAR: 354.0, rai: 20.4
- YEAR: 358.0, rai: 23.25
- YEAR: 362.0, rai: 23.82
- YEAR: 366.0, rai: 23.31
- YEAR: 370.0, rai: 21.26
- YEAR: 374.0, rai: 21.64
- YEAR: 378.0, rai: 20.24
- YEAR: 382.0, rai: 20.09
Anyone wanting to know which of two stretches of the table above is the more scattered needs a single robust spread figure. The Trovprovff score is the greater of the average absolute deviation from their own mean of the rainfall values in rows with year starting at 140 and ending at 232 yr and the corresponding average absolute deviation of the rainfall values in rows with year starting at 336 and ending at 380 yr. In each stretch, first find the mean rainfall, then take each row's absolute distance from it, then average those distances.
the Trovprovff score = 1.9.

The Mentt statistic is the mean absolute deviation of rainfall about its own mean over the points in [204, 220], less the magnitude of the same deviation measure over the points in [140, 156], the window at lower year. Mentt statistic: 0.52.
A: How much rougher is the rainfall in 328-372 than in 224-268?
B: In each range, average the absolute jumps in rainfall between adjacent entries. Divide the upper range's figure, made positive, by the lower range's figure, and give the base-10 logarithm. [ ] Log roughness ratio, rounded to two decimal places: 0.18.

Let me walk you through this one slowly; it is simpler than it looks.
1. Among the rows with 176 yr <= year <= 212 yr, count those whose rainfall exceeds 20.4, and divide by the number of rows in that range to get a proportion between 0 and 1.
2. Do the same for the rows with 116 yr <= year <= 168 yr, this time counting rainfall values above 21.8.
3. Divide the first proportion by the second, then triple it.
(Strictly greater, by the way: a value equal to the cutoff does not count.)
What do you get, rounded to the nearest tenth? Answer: 11.6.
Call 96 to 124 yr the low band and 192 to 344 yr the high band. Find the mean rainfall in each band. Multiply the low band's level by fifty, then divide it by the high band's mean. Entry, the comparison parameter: 45.2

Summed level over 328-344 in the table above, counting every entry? 84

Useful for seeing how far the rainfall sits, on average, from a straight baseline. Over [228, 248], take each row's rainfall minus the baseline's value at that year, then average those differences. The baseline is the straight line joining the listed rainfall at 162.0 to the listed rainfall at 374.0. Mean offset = -3.4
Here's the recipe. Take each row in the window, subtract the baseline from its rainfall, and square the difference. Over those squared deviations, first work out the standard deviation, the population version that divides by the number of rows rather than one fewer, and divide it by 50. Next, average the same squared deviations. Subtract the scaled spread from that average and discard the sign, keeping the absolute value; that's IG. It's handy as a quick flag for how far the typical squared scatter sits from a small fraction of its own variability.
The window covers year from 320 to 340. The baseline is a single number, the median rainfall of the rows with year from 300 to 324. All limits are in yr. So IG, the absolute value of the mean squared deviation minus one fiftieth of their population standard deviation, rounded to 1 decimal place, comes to 2.7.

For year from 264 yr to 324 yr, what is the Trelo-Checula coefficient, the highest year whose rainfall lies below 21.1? 286.0 yr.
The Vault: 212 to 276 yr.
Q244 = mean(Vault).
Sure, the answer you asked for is 19.3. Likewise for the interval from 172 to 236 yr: 20.6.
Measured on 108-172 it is 20.5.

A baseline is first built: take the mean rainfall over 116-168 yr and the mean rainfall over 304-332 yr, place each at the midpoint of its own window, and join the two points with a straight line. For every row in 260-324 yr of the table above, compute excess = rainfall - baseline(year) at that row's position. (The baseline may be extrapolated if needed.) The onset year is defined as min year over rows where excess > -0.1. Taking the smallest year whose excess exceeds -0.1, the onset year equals 294.0 yr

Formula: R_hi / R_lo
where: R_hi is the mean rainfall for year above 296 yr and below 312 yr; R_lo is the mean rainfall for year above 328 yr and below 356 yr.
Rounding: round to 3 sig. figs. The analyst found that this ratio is 1.07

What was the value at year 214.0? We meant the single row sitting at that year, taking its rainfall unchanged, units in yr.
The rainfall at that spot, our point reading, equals 20.34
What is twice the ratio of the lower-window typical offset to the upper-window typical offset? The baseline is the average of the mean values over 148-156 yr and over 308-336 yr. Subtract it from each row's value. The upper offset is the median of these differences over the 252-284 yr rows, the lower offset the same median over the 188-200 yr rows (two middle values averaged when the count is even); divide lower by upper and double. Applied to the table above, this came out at -0.1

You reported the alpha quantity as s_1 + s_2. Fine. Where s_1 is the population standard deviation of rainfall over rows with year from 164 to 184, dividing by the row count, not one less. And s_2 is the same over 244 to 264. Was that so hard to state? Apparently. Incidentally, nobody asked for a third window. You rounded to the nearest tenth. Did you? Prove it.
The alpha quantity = 4.8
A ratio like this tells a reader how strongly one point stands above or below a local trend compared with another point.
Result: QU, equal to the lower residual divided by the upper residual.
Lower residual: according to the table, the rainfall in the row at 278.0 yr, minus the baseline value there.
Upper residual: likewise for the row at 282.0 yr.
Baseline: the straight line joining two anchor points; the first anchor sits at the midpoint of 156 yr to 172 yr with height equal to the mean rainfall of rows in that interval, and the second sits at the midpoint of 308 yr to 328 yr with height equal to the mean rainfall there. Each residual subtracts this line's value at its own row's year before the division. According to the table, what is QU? 1.9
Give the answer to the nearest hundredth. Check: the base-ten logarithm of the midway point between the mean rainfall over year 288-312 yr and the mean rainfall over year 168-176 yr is 1.25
